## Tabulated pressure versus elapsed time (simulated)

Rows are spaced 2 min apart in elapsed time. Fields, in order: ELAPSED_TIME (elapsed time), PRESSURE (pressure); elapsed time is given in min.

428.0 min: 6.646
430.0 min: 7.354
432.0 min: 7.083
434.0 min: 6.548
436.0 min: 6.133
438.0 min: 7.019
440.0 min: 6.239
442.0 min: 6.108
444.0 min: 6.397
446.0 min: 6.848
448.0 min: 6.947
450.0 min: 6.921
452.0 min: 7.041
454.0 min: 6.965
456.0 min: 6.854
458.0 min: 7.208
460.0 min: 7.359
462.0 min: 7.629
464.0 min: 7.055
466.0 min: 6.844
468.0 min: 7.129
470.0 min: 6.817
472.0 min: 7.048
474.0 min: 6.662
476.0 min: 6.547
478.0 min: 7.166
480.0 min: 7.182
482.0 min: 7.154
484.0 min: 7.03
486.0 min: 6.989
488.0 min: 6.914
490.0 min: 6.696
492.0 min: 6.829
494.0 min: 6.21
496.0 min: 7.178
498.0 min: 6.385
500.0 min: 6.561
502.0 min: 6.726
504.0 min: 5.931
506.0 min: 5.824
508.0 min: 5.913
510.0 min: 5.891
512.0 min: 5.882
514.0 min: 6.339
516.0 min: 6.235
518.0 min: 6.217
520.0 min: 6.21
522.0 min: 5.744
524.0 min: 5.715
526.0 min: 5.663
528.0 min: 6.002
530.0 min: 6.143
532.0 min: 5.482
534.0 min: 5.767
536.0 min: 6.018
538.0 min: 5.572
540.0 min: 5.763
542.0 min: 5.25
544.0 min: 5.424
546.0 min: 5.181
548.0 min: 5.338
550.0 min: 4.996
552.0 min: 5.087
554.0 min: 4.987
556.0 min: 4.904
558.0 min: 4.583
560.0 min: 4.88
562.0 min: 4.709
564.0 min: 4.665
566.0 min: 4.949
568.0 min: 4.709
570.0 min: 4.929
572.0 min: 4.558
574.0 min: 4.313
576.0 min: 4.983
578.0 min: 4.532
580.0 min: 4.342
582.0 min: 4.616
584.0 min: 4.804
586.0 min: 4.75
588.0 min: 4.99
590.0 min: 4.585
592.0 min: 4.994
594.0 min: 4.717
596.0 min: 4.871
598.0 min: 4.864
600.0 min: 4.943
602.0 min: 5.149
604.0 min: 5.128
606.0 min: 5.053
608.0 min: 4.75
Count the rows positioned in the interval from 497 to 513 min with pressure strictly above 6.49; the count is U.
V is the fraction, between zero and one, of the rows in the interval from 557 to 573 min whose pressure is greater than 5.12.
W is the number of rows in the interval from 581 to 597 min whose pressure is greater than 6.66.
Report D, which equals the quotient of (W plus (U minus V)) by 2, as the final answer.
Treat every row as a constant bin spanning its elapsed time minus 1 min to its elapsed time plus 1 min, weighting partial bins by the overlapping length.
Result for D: 1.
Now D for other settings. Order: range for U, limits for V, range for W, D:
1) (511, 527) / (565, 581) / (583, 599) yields 0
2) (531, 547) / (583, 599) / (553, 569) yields 0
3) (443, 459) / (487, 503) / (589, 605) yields 3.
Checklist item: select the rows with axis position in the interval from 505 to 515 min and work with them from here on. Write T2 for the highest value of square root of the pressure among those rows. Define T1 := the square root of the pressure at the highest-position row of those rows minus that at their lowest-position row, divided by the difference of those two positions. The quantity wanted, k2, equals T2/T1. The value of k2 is 193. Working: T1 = 0.013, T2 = 2.5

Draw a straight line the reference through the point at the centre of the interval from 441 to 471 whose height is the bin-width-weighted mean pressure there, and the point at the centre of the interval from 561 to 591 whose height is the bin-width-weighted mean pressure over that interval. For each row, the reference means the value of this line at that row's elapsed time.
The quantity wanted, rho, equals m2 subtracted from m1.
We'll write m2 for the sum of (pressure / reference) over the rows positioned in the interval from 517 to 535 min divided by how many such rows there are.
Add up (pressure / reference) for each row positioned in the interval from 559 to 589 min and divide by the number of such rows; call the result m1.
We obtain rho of -0.05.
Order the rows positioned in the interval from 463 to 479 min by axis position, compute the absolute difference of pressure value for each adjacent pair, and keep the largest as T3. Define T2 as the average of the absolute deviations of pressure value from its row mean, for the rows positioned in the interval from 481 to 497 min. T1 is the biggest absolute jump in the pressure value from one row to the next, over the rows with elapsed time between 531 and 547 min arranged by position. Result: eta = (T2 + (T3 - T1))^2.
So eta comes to 0.108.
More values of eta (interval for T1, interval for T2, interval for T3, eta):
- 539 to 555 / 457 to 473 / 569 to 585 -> 0.125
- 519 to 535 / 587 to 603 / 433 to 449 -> 0.126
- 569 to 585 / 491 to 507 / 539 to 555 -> 0.045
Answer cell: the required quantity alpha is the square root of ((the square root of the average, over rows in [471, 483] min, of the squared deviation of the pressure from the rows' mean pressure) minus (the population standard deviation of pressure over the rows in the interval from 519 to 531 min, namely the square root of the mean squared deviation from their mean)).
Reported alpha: 0.203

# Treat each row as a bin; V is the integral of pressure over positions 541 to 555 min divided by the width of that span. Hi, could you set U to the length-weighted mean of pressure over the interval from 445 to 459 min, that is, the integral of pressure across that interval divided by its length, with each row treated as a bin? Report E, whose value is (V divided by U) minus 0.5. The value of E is 0.24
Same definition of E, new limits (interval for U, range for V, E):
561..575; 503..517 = 0.78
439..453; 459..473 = 0.57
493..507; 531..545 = 0.38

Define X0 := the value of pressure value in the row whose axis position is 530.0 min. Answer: 6.143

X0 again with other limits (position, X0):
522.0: 5.744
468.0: 7.129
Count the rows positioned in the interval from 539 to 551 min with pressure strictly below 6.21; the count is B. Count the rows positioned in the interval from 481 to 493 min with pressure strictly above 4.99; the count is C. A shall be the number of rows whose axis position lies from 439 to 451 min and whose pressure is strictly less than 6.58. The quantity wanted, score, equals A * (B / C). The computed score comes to 3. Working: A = 3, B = 6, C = 6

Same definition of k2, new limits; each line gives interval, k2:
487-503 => -1042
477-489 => -564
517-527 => -175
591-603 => 659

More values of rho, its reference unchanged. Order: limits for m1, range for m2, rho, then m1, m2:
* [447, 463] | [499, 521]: -0.02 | 1.02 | 1.038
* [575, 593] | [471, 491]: -0.03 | 1.04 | 1.072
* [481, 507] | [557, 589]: 0.07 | 1.07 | 0.992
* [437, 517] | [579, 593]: -0.02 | 1.03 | 1.049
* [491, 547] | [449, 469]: 0.01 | 1.04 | 1.032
